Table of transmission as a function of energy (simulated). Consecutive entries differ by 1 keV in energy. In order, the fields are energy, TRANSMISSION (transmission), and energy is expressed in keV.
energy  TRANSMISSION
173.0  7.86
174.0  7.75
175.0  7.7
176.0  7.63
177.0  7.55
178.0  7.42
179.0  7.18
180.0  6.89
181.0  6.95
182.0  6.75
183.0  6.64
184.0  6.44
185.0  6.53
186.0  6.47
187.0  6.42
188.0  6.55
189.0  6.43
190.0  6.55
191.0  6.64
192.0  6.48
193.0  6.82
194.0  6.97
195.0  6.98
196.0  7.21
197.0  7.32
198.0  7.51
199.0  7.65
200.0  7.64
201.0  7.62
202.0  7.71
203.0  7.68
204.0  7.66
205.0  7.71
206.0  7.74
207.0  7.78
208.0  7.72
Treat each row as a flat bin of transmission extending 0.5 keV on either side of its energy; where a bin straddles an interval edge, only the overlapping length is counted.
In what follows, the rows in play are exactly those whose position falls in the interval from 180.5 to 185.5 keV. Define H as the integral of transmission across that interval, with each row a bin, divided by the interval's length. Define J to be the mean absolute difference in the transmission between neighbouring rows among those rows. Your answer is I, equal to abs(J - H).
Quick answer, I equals 6.5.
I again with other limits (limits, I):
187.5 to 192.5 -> 6.4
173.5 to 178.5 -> 7.5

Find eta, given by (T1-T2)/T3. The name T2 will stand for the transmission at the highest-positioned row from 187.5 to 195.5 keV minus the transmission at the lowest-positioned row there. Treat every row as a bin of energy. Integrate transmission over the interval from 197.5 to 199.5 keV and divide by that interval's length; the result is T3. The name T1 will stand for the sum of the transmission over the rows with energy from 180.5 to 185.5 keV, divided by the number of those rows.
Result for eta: 0.822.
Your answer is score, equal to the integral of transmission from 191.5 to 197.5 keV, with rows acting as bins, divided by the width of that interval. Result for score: 6.96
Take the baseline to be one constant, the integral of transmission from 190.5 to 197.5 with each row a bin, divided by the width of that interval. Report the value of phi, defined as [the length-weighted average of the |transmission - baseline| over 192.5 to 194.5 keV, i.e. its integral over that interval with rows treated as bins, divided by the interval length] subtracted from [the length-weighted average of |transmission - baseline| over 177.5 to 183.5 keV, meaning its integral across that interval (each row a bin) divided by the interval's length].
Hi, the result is 0.1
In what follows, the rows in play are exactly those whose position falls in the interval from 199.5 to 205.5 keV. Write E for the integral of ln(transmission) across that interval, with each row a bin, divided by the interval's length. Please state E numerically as 2.04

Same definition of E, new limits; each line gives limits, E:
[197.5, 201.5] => 2.03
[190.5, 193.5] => 1.89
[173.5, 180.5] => 2.01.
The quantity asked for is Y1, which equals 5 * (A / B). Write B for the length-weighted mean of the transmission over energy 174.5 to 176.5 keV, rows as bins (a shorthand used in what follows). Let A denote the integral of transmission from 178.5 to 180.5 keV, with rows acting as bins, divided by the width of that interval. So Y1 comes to 4.6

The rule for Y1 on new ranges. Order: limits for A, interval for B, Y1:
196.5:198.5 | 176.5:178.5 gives 5.0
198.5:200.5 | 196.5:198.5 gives 5.2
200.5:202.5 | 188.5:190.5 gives 5.9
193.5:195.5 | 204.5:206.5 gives 4.5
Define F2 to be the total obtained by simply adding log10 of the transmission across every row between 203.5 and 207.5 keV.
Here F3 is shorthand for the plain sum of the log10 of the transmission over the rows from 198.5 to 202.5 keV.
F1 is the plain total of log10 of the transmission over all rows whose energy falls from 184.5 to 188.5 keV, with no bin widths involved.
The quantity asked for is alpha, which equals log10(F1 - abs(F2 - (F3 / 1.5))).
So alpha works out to 0.313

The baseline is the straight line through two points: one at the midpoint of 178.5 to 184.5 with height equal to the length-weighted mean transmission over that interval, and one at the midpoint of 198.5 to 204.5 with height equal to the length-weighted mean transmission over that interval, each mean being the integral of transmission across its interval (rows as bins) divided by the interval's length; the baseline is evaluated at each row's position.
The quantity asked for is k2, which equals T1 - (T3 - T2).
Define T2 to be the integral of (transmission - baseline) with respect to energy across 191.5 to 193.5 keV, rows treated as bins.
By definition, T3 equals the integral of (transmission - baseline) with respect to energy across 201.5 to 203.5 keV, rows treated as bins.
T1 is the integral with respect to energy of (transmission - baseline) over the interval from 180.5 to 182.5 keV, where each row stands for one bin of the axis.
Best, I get -1.2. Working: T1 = 0.1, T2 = -1.3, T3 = 0.0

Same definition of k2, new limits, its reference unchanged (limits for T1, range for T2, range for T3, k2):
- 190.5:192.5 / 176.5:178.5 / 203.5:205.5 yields 0.6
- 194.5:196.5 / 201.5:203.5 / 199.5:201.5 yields -0.7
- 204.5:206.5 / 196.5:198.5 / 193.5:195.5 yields 0.4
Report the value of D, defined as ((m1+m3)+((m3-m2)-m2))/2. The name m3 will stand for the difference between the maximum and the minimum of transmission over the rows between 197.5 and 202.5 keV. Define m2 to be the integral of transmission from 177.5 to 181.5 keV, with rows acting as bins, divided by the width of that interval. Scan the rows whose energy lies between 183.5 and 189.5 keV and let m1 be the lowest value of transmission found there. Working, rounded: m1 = 6.42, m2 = 7.1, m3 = 0.2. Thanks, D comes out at -3.7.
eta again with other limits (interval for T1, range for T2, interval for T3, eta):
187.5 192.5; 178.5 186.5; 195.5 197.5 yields 0.997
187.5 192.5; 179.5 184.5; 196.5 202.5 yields 0.921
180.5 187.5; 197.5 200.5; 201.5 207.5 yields 0.839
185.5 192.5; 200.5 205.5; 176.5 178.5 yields 0.857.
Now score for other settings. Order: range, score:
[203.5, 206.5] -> 7.70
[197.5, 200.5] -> 7.60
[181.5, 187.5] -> 6.54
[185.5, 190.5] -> 6.48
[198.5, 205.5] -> 7.67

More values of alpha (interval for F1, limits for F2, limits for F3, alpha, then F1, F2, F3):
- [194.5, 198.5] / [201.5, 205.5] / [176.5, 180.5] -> 0.341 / 3.44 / 3.54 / 3.44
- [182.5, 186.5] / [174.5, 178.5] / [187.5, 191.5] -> 0.282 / 3.26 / 3.52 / 3.26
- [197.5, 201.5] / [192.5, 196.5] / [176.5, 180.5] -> 0.388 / 3.52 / 3.38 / 3.44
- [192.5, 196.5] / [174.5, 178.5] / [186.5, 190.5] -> 0.307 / 3.38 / 3.52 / 3.25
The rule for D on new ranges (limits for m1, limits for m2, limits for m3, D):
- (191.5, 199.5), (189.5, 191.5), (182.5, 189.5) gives -3.1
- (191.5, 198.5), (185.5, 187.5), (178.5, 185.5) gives -2.5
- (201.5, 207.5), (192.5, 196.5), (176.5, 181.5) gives -2.5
